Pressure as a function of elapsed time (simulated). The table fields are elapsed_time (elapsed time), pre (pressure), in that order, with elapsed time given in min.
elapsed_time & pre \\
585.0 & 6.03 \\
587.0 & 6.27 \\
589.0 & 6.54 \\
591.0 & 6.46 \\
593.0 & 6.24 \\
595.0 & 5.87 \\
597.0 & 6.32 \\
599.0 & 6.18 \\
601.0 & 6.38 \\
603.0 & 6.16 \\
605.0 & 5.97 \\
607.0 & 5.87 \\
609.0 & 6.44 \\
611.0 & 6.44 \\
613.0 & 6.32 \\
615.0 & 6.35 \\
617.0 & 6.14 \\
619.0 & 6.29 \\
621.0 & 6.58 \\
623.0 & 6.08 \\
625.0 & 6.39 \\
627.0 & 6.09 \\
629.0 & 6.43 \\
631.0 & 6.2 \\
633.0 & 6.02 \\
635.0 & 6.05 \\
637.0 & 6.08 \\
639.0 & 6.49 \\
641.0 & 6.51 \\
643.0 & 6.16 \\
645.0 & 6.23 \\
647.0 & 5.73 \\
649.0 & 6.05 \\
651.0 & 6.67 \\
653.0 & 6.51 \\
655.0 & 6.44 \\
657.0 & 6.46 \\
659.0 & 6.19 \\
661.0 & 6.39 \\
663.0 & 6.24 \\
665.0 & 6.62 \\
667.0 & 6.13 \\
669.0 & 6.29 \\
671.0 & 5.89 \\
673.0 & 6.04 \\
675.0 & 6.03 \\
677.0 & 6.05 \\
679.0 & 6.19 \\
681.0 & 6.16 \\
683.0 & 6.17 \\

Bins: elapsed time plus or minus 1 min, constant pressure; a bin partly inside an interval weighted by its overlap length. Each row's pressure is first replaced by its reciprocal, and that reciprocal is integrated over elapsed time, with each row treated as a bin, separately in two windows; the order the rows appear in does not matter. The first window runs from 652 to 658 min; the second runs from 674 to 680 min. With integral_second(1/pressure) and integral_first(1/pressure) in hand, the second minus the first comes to 0.058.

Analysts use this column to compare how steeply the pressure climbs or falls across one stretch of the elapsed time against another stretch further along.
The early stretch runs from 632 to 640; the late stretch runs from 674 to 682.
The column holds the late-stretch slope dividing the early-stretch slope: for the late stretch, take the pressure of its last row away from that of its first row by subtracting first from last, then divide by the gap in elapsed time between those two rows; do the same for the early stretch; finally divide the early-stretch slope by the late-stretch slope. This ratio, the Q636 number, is 4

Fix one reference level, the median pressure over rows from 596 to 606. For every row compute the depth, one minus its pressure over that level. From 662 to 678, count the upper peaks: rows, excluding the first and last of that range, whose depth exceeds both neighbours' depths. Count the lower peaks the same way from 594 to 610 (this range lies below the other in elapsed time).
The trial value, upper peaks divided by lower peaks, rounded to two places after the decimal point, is 1.50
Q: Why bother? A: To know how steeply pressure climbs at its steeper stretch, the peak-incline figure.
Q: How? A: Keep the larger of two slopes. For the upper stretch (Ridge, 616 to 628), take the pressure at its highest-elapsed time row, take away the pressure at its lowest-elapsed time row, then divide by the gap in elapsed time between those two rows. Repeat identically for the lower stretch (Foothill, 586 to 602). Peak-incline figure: 0.0079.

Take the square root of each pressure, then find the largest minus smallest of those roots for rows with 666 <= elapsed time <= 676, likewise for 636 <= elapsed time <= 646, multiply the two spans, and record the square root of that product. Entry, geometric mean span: 0.083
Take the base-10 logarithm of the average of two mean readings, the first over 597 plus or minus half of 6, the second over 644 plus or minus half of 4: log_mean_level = 0.790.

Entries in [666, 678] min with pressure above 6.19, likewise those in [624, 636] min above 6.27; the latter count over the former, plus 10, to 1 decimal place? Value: 12.0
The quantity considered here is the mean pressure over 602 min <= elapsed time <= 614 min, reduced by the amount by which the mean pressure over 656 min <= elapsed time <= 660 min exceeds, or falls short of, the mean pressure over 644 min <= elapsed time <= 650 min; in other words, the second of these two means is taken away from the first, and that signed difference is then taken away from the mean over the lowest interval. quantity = 5.88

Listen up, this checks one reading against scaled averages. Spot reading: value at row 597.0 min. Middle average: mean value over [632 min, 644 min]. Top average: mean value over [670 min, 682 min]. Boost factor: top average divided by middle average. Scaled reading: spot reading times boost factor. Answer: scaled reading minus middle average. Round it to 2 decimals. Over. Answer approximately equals -0.06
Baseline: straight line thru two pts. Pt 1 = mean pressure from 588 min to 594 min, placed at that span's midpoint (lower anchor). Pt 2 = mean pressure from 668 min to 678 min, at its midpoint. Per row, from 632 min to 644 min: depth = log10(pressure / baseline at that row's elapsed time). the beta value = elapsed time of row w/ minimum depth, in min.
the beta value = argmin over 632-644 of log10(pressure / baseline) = 633.0 min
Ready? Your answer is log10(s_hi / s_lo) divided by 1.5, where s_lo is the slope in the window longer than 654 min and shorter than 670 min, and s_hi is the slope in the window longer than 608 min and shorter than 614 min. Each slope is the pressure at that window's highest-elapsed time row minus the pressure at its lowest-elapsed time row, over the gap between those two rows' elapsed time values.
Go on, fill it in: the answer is 0.30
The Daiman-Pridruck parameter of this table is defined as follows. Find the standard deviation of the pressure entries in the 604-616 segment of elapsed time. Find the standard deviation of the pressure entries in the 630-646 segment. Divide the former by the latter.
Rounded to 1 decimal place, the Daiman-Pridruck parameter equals 1.3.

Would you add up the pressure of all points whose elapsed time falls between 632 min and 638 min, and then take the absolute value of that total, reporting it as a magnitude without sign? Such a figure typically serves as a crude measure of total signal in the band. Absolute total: 18.15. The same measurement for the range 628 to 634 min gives 18.65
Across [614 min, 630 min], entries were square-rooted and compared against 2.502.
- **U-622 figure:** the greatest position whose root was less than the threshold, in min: 627.0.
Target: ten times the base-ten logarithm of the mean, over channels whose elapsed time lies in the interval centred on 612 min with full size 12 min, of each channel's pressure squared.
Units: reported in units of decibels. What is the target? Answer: 15.9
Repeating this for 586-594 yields 16.1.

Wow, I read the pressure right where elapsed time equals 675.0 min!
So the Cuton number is 6.03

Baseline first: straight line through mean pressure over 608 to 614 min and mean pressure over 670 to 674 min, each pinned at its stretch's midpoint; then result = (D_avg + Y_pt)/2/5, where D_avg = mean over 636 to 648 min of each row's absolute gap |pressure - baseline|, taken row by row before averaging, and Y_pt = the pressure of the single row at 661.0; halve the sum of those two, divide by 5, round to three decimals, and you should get 0.660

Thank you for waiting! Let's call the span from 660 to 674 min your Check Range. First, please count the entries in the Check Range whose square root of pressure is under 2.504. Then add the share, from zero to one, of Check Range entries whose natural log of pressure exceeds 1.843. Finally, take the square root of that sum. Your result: 2.1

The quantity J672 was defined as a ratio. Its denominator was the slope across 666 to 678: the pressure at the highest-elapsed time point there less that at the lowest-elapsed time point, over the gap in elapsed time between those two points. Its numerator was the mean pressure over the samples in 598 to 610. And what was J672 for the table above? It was -771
